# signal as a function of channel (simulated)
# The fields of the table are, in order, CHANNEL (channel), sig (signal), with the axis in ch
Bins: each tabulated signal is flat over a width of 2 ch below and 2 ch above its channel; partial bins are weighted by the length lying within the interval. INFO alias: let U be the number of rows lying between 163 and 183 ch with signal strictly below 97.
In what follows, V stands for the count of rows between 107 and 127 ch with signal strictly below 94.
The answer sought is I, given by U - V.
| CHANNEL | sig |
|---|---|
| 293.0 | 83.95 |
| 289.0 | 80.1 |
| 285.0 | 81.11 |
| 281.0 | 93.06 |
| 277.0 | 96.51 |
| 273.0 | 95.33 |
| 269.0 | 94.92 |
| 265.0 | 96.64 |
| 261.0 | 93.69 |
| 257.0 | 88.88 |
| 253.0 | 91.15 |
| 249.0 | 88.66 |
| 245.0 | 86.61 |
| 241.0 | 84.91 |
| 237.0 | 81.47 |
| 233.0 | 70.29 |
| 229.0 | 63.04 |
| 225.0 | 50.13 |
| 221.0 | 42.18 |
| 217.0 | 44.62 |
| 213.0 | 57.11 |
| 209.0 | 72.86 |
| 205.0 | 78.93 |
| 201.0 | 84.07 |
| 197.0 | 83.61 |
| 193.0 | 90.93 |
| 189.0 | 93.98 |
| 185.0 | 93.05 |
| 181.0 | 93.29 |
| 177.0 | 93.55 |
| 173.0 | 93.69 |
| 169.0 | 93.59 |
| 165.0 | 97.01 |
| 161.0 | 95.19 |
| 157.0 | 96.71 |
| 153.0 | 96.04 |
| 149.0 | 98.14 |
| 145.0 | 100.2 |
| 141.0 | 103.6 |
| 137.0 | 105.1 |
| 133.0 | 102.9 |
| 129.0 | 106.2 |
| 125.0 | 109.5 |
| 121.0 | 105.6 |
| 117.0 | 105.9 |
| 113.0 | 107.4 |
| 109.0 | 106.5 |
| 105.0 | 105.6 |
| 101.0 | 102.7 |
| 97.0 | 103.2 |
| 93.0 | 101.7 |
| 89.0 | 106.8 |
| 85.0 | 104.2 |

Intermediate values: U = 4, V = 0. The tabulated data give 4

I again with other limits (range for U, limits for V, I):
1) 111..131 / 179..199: -5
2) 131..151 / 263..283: -1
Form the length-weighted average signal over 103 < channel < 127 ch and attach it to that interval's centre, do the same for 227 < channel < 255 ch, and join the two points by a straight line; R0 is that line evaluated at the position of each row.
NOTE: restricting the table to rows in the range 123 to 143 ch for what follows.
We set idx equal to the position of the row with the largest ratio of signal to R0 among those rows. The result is 125.0 ch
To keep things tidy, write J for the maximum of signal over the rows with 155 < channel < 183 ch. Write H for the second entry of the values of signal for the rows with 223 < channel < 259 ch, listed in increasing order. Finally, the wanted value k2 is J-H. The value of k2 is 34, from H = 63.04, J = 97.01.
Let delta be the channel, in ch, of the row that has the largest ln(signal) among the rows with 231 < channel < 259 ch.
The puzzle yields 253.0 ch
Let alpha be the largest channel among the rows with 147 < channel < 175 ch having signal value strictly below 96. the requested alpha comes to 173.0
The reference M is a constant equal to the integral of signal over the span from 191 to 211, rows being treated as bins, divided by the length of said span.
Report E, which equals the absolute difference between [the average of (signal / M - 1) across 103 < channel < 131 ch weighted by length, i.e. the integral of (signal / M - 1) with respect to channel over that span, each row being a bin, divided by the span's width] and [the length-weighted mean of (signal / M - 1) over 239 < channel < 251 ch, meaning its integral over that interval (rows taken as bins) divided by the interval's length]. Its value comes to 0.24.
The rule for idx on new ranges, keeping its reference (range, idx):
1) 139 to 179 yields 141.0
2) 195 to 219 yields 201.0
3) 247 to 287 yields 277.0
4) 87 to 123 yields 113.0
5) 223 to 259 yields 253.0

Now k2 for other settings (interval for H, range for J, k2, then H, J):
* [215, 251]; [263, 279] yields 52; 44.62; 96.64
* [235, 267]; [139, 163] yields 19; 84.91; 103.6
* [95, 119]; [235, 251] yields -15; 103.2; 88.66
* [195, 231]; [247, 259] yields 47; 44.62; 91.15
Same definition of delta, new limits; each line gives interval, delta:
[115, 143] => 125.0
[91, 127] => 125.0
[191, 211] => 193.0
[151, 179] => 165.0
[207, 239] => 237.0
